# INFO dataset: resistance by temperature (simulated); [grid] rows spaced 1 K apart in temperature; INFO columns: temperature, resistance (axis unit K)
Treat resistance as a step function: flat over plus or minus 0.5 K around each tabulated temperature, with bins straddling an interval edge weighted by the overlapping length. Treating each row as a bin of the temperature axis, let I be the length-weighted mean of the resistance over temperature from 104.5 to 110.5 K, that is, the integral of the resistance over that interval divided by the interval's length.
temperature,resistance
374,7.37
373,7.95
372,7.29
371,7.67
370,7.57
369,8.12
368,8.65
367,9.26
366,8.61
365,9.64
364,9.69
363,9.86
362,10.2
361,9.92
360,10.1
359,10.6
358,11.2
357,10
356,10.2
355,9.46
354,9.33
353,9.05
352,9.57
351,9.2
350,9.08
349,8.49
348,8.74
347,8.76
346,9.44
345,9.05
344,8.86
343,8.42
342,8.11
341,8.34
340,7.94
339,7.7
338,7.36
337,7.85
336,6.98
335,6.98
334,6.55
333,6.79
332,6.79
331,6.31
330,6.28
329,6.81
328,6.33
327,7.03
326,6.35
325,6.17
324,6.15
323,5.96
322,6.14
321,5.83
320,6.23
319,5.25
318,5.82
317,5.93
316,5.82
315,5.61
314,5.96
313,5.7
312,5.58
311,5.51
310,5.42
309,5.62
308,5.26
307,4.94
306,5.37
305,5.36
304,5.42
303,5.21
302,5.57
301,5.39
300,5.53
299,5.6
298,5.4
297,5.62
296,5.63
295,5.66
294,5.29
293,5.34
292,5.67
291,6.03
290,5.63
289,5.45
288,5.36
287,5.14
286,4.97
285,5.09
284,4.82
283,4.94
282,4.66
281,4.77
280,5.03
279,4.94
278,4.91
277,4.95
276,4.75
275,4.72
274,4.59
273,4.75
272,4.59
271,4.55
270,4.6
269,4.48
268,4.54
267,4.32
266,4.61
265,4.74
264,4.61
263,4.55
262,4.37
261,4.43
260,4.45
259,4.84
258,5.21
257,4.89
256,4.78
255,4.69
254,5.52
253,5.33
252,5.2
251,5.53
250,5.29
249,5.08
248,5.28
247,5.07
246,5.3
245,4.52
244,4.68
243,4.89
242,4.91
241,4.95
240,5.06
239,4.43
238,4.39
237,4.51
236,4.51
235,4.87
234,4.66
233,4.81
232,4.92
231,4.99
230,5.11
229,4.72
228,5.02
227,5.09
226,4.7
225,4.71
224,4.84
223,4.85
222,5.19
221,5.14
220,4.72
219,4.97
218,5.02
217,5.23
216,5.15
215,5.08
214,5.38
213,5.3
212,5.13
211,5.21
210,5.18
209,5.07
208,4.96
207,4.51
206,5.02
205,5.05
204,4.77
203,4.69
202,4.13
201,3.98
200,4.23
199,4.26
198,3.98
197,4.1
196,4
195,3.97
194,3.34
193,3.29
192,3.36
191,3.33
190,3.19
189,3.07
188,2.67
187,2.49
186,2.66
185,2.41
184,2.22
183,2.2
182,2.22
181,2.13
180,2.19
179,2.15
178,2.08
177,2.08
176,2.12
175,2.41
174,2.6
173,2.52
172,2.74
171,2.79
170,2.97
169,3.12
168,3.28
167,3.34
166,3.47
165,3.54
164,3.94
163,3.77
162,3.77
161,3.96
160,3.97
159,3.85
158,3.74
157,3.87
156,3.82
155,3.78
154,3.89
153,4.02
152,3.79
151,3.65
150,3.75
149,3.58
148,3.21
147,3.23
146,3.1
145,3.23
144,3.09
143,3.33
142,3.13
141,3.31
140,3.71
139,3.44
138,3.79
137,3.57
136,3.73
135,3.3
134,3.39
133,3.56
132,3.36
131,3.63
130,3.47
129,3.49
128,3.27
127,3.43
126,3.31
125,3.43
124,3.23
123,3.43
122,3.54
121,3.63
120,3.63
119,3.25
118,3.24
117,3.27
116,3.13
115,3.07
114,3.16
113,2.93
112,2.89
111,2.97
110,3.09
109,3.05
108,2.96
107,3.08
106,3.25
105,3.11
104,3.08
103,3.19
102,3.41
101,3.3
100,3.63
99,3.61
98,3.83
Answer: 3.1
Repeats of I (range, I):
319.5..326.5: 6.1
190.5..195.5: 3.5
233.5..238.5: 4.6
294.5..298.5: 5.6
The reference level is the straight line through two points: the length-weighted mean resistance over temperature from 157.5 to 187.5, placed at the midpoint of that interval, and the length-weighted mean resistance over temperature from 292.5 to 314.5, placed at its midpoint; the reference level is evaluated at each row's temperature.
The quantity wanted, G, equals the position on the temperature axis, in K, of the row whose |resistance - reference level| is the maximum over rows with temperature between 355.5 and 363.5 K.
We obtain 358 K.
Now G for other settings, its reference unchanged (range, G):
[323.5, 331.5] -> 327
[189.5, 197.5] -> 197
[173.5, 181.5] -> 181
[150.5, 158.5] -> 153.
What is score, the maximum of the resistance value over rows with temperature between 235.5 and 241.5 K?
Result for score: 5.06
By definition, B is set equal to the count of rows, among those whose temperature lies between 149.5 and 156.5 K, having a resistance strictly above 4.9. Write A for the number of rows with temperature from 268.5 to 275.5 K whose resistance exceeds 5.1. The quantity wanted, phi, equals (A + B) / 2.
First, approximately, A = 0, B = 0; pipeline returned 0.0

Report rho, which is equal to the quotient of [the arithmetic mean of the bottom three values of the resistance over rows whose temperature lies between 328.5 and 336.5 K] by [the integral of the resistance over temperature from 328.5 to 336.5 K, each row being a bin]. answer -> 0.119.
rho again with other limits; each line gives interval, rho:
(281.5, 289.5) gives 0.119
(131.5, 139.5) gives 0.119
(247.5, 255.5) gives 0.119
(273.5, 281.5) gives 0.121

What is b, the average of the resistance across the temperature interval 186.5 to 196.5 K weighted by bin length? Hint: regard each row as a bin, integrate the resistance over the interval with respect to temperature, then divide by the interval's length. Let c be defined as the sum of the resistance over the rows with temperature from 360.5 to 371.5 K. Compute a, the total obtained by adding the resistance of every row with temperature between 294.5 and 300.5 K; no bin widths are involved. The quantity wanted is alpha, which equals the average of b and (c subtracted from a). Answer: -31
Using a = 33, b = 3.3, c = 99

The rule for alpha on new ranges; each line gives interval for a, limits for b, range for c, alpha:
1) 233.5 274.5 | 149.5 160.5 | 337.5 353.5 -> 31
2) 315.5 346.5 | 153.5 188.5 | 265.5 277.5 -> 82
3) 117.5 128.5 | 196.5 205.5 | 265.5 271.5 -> 7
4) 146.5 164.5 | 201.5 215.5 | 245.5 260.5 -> -2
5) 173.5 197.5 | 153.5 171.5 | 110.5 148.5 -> -28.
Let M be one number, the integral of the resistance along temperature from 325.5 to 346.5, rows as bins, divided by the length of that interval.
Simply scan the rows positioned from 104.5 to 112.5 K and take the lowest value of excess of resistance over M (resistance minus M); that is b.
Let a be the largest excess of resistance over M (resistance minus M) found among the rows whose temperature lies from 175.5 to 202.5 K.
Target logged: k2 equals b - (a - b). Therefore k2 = -5.9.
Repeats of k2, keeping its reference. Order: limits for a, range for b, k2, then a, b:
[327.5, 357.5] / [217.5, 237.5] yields -8.6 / 3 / -2.9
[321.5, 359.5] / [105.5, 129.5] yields -12.9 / 4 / -4.6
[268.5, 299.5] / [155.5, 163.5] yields -6.0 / -1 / -3.7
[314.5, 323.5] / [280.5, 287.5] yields -4.4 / -1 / -2.8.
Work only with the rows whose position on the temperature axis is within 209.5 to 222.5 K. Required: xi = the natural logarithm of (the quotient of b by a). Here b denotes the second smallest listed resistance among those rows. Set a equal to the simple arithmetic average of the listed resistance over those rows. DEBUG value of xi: -0.03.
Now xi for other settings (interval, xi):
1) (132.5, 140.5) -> -0.05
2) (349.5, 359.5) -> -0.07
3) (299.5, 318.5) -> -0.06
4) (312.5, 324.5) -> -0.04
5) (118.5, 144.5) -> -0.09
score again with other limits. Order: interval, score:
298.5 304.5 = 5.6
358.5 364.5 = 10.6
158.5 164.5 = 3.97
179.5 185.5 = 2.41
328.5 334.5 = 6.81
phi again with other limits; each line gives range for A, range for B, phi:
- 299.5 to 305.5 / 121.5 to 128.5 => 3.0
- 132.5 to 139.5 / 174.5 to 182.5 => 0.0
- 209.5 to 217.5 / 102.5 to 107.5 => 3.5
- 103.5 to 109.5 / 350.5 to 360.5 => 5.0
